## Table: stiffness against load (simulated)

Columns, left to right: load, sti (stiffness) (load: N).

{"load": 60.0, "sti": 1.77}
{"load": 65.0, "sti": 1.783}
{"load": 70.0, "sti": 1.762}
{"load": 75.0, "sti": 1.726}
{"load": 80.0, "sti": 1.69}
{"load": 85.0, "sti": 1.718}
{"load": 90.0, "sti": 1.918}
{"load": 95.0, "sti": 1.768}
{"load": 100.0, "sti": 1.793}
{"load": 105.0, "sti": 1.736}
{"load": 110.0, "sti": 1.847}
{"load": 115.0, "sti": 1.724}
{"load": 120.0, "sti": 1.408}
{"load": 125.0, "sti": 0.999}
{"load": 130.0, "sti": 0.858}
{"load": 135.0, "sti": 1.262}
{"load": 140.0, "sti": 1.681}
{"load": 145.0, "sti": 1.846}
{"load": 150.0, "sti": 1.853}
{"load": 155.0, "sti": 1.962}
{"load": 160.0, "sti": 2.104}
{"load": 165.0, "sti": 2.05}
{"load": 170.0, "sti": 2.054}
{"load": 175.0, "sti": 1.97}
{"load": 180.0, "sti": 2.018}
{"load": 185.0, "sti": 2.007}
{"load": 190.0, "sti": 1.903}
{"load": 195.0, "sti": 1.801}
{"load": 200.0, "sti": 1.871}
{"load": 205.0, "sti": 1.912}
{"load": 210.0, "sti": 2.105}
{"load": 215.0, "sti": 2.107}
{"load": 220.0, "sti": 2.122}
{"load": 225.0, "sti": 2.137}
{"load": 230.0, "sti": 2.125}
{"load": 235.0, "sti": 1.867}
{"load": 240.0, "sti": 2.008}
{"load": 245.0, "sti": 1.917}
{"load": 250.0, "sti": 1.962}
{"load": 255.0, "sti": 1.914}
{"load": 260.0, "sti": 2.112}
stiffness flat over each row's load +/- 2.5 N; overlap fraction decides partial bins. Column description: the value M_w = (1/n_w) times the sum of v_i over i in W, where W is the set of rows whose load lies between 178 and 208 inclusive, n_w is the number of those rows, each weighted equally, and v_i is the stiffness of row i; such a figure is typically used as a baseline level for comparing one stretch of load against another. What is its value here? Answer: 1.92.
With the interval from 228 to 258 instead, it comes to 1.97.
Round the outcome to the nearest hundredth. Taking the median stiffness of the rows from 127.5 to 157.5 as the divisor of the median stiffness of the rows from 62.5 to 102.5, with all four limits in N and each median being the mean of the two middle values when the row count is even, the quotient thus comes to 1.00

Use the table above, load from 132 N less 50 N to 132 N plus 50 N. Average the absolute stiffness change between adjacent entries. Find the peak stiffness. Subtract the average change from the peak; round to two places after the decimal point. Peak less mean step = 1.95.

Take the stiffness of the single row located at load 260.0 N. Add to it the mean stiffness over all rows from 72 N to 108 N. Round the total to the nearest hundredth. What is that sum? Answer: 3.88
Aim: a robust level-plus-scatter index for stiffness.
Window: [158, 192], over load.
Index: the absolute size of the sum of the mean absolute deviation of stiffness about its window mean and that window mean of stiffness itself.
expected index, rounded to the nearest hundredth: 2.06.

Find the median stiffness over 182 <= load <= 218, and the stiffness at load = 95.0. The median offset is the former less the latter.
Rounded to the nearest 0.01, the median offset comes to 0.14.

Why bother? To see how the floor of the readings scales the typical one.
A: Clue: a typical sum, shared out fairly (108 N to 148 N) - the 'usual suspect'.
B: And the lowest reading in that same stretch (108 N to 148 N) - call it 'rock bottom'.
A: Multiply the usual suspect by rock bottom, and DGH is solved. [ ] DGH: 1.2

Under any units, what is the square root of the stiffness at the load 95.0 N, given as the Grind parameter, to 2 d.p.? 1.33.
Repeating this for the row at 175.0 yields 1.40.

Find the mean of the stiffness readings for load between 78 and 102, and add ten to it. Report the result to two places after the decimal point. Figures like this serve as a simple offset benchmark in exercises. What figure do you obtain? 11.78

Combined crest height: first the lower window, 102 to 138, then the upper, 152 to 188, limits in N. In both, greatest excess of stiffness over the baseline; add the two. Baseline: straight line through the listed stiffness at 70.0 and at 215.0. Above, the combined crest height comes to 0.12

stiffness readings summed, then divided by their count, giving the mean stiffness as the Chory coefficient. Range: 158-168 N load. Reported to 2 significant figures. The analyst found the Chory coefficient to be 2.1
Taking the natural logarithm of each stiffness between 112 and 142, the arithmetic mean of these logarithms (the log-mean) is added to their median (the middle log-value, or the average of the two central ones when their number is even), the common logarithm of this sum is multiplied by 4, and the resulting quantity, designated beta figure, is -1.1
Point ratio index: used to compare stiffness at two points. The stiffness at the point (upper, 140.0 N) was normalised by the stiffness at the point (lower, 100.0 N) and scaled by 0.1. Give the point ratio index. 0.094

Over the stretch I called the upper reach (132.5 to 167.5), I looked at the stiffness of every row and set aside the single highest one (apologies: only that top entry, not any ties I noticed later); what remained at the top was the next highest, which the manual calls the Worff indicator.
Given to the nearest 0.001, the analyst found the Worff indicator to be 2.050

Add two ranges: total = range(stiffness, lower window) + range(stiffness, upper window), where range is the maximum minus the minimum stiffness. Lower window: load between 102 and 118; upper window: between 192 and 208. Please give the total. 0.23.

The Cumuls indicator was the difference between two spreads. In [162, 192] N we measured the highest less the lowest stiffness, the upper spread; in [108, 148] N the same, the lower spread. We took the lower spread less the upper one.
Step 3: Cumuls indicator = 0.8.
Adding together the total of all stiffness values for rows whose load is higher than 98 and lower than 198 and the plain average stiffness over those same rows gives 36.6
